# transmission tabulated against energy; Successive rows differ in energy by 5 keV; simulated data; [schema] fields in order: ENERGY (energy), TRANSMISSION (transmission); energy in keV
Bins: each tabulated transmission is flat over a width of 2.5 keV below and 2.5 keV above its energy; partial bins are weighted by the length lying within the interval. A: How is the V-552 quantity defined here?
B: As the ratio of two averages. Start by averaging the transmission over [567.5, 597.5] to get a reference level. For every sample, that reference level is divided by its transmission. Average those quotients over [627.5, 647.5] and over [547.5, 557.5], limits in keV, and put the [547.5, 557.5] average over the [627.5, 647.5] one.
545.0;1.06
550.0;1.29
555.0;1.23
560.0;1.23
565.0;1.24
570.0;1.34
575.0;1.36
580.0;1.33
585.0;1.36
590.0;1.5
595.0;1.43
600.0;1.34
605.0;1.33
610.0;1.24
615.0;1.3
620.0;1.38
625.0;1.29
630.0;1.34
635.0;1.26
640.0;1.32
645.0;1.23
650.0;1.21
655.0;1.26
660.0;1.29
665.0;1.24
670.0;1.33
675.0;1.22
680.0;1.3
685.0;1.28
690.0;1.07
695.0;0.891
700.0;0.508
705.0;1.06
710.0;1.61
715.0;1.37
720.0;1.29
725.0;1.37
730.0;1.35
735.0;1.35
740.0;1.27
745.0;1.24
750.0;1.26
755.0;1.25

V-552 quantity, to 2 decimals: 1.02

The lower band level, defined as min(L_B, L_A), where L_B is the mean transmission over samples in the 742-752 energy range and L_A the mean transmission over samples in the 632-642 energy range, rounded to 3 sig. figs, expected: 1.25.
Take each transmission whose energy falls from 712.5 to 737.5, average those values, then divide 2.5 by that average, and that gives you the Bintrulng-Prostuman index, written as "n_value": 1.86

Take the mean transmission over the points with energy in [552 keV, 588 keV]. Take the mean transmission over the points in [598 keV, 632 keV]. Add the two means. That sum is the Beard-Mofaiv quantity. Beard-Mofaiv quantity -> 2.62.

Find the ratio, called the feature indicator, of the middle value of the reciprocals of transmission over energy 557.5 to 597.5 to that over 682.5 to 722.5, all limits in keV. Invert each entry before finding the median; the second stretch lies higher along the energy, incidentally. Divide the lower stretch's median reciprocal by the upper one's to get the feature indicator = 0.86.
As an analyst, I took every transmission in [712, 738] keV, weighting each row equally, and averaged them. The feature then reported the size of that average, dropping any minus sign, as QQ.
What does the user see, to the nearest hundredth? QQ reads 1.35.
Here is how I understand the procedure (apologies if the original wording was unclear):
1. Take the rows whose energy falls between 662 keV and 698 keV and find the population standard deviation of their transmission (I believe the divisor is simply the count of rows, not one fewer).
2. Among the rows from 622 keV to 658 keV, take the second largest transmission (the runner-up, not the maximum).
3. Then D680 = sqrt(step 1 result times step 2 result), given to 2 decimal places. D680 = 0.44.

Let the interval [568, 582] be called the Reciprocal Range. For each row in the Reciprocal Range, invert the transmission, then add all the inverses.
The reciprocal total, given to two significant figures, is 2.2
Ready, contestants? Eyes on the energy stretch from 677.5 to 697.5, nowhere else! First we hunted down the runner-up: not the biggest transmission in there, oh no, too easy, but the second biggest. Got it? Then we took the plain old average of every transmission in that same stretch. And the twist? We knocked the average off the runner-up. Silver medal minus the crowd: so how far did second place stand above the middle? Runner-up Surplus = 0.14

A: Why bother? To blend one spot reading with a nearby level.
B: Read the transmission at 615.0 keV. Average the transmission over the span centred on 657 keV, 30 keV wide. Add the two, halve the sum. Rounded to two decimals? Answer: 1.28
